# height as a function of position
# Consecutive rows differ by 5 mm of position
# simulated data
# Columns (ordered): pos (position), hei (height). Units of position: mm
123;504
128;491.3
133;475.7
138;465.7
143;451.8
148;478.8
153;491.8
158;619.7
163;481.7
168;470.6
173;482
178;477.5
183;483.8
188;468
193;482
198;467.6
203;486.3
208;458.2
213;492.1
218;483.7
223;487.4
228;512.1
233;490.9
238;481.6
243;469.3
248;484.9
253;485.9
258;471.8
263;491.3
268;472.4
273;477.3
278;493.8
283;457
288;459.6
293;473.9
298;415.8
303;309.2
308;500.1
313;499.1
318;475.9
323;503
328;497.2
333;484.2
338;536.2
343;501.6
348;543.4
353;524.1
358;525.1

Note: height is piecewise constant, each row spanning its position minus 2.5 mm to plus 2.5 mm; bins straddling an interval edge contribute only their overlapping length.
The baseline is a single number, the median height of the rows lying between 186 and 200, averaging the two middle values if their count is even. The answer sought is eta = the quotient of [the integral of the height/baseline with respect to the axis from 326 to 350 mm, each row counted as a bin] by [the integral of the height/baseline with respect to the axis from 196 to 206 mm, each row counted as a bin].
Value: 2.6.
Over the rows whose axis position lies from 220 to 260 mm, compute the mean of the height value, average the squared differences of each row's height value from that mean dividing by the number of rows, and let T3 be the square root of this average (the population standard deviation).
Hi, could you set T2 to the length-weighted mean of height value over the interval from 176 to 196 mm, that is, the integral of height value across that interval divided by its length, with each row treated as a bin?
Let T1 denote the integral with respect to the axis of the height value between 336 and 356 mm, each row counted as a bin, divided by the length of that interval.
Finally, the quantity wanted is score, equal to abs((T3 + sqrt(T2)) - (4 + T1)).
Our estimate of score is 496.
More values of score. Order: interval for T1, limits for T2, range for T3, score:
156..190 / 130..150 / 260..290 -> 465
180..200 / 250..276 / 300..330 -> 388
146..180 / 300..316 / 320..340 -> 465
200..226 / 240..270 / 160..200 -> 458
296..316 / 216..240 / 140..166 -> 355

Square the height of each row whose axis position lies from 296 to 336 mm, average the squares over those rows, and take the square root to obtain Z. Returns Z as 465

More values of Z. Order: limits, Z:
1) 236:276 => 479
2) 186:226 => 478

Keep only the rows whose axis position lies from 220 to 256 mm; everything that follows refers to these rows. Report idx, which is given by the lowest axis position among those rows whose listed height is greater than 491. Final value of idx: 228 mm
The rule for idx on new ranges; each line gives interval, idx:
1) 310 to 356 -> 313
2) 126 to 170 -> 128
